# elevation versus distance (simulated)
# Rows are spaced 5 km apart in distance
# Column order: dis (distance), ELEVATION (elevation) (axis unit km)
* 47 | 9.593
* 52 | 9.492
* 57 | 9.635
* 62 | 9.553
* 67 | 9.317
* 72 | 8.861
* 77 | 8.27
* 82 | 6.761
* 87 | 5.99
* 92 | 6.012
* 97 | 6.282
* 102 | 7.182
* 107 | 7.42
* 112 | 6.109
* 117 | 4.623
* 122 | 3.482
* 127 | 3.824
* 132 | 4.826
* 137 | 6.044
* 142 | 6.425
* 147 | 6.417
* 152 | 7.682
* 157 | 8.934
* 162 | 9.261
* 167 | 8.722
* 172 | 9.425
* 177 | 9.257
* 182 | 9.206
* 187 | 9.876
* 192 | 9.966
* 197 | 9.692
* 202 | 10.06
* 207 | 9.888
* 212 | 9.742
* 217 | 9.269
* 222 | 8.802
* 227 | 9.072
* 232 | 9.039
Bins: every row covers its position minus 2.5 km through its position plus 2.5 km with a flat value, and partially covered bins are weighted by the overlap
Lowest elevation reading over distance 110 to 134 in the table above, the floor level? 3.482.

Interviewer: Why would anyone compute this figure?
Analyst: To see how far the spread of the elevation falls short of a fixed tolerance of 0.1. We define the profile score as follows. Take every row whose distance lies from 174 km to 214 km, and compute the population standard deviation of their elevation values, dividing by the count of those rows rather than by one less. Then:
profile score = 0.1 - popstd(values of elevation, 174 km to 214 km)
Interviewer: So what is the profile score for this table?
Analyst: -0.20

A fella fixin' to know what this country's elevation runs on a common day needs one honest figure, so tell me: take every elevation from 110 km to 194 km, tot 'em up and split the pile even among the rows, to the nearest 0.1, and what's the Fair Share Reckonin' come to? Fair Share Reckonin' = 7.3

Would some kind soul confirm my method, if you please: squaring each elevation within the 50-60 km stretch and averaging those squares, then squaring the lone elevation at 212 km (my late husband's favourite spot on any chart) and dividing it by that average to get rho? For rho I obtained 1.0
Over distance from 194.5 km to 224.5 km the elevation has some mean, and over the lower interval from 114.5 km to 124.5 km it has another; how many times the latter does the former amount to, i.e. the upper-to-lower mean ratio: 2.36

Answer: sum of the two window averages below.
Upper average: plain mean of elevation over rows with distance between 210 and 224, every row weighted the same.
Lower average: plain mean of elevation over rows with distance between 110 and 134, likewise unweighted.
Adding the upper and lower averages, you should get 13.8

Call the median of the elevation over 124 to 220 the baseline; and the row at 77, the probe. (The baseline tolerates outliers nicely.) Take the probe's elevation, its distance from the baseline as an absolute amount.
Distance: 0.99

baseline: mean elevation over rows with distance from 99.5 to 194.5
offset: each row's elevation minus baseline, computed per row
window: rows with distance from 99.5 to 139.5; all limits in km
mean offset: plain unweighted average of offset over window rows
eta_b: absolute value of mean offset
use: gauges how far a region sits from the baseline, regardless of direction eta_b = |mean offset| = 1.9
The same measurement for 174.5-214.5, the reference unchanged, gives 2.4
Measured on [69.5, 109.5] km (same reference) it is 0.2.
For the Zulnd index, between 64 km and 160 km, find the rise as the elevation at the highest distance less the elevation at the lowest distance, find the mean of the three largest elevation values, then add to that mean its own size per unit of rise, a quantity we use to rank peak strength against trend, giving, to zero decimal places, -15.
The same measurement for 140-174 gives 12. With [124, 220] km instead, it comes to 12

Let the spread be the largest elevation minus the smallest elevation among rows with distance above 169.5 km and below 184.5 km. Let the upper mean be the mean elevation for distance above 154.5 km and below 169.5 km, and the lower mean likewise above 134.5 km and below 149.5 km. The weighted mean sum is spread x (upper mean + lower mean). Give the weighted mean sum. 3.3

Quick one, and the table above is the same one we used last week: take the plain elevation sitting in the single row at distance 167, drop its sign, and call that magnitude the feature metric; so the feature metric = 8.7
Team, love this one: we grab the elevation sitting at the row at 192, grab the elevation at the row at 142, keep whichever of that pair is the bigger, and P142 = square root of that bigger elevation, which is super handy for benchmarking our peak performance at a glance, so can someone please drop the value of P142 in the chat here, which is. 3.16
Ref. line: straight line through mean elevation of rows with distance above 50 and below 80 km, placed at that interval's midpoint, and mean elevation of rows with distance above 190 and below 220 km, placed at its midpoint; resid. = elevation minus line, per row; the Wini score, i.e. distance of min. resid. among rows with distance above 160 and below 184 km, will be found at 167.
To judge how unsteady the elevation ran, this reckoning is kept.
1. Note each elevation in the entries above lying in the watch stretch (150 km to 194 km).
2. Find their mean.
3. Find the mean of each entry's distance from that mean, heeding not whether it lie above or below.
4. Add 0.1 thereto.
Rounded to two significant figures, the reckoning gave 0.57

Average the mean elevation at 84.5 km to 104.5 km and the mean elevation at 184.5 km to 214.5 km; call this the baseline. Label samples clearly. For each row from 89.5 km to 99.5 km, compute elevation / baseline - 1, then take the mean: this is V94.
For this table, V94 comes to -0.24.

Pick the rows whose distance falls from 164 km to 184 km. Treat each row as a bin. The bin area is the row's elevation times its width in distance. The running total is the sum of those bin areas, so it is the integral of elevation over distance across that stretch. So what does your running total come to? 183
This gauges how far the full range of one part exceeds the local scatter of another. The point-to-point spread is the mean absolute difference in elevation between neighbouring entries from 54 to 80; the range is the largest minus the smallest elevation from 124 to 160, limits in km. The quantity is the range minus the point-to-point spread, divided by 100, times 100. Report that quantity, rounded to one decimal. 4.8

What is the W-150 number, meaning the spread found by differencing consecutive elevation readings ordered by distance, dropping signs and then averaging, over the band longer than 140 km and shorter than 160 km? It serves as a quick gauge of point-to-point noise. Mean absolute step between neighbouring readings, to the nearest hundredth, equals 0.84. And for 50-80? 0.30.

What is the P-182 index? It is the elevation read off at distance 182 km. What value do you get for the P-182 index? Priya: 9.206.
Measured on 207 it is 9.888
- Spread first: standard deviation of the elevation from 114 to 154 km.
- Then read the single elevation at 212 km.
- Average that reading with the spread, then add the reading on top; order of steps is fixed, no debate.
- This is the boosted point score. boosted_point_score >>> 15.3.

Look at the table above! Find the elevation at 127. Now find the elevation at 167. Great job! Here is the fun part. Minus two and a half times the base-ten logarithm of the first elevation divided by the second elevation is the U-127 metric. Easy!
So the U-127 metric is 0.9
